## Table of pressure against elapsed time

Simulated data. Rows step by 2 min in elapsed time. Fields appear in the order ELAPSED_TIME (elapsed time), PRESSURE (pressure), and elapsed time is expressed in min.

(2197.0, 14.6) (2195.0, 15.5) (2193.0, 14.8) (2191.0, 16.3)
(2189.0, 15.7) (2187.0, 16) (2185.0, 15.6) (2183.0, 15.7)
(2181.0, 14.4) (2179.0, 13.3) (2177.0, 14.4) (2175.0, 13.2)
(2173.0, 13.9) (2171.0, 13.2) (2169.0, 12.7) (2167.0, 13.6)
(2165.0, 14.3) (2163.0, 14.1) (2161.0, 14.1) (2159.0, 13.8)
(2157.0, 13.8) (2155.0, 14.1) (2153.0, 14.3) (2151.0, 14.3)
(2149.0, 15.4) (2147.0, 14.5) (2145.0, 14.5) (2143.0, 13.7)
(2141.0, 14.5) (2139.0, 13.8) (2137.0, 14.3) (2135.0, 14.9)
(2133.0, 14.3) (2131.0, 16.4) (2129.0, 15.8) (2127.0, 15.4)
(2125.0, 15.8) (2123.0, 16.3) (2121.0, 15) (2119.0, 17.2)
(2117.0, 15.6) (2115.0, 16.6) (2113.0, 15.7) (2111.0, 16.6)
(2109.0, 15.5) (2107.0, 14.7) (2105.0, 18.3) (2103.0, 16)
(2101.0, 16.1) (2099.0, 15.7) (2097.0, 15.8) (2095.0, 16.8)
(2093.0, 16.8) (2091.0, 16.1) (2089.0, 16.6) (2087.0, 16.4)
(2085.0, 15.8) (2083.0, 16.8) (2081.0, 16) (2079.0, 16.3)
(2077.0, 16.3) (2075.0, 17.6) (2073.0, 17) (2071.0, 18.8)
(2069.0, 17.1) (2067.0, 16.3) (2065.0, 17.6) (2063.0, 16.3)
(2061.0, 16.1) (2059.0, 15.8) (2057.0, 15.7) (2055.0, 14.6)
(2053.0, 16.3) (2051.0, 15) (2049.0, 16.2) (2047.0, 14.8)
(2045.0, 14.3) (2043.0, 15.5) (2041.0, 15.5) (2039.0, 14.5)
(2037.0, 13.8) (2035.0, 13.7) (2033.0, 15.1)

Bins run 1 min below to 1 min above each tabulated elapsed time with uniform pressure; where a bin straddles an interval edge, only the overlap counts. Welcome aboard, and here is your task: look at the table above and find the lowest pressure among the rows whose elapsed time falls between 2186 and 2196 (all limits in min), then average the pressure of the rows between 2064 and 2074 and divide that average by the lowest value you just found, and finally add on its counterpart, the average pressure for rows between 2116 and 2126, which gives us 17.2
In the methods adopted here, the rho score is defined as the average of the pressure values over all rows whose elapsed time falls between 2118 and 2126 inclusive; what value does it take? 16.1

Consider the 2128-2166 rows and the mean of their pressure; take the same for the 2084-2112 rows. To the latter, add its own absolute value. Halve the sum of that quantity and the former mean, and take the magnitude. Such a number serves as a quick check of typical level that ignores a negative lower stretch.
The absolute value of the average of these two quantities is 23.5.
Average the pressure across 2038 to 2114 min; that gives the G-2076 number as 16.1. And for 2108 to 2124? 16.1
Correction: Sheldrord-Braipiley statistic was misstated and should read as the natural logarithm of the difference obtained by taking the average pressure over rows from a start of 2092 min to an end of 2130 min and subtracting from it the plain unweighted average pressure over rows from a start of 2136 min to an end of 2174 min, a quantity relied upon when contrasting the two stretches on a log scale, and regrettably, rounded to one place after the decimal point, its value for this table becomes 0.7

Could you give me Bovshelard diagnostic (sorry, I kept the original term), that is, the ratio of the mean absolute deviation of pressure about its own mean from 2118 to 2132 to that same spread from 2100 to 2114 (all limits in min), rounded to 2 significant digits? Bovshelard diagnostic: 0.74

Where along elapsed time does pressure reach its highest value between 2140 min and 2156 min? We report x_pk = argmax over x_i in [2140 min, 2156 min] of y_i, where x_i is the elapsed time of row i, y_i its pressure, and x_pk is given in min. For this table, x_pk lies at 2149.0 min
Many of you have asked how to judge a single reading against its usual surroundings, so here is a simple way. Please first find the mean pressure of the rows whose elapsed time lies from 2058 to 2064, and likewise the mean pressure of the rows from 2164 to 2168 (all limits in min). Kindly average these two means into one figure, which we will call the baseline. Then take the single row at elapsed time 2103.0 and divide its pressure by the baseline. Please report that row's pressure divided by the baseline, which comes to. 1.07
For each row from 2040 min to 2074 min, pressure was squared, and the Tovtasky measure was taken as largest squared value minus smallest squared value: 149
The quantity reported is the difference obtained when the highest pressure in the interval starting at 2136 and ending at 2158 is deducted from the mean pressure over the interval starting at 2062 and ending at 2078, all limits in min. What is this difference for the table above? 1.7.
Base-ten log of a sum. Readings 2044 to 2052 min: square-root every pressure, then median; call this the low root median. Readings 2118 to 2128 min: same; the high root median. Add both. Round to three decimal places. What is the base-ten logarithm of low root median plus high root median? 0.894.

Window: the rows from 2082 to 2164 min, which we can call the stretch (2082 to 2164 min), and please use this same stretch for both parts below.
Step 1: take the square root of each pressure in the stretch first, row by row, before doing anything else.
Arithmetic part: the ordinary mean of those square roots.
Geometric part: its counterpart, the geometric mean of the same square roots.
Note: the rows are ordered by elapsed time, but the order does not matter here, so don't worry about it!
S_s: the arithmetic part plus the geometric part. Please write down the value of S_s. 7.85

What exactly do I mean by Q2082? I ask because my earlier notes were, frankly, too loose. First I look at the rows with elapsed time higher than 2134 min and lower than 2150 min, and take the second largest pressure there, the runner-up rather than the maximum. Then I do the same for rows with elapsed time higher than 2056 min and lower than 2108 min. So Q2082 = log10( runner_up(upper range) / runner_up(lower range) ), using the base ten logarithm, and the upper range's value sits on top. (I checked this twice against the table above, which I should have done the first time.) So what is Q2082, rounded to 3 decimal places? -0.089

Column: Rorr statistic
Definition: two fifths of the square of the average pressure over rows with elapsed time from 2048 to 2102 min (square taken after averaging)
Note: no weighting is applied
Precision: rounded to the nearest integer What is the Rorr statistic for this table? 107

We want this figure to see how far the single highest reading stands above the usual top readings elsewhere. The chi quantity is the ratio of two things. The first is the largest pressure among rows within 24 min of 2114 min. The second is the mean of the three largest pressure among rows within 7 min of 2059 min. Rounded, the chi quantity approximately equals 1.09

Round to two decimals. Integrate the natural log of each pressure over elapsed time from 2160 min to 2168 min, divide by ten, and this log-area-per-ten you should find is 2.11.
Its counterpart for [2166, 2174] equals 2.07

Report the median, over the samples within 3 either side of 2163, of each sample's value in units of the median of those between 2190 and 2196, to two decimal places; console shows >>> 0.91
